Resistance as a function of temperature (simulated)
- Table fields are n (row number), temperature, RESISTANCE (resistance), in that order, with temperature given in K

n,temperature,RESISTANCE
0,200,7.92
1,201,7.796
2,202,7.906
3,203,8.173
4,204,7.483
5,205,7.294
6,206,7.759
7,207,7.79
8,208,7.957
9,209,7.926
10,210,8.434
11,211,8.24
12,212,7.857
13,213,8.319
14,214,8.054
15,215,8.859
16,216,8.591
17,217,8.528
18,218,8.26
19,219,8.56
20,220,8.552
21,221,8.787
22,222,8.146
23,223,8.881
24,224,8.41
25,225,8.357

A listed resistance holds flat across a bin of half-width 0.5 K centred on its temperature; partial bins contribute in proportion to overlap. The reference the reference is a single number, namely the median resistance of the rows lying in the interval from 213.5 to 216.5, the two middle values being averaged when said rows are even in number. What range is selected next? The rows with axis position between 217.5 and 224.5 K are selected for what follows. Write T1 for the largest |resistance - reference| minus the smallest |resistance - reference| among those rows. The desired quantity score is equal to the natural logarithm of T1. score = -0.88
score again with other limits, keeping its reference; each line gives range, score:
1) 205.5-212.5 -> -0.39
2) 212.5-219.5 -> -0.62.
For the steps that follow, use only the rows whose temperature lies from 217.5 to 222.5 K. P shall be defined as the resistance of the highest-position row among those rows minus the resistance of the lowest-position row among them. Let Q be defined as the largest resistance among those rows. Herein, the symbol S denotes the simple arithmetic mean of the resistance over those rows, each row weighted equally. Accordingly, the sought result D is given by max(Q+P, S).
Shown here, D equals 8.7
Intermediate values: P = -0.11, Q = 8.787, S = 8.46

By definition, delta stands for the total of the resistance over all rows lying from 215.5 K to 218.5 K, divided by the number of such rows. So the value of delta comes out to 8.46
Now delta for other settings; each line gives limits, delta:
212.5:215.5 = 8.41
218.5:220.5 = 8.56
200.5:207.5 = 7.74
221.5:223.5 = 8.51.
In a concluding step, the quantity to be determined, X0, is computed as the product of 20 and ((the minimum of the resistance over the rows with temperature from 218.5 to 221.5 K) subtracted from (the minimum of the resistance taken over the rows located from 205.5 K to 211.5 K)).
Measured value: -16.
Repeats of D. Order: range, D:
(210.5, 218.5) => 8.9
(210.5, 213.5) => 8.4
